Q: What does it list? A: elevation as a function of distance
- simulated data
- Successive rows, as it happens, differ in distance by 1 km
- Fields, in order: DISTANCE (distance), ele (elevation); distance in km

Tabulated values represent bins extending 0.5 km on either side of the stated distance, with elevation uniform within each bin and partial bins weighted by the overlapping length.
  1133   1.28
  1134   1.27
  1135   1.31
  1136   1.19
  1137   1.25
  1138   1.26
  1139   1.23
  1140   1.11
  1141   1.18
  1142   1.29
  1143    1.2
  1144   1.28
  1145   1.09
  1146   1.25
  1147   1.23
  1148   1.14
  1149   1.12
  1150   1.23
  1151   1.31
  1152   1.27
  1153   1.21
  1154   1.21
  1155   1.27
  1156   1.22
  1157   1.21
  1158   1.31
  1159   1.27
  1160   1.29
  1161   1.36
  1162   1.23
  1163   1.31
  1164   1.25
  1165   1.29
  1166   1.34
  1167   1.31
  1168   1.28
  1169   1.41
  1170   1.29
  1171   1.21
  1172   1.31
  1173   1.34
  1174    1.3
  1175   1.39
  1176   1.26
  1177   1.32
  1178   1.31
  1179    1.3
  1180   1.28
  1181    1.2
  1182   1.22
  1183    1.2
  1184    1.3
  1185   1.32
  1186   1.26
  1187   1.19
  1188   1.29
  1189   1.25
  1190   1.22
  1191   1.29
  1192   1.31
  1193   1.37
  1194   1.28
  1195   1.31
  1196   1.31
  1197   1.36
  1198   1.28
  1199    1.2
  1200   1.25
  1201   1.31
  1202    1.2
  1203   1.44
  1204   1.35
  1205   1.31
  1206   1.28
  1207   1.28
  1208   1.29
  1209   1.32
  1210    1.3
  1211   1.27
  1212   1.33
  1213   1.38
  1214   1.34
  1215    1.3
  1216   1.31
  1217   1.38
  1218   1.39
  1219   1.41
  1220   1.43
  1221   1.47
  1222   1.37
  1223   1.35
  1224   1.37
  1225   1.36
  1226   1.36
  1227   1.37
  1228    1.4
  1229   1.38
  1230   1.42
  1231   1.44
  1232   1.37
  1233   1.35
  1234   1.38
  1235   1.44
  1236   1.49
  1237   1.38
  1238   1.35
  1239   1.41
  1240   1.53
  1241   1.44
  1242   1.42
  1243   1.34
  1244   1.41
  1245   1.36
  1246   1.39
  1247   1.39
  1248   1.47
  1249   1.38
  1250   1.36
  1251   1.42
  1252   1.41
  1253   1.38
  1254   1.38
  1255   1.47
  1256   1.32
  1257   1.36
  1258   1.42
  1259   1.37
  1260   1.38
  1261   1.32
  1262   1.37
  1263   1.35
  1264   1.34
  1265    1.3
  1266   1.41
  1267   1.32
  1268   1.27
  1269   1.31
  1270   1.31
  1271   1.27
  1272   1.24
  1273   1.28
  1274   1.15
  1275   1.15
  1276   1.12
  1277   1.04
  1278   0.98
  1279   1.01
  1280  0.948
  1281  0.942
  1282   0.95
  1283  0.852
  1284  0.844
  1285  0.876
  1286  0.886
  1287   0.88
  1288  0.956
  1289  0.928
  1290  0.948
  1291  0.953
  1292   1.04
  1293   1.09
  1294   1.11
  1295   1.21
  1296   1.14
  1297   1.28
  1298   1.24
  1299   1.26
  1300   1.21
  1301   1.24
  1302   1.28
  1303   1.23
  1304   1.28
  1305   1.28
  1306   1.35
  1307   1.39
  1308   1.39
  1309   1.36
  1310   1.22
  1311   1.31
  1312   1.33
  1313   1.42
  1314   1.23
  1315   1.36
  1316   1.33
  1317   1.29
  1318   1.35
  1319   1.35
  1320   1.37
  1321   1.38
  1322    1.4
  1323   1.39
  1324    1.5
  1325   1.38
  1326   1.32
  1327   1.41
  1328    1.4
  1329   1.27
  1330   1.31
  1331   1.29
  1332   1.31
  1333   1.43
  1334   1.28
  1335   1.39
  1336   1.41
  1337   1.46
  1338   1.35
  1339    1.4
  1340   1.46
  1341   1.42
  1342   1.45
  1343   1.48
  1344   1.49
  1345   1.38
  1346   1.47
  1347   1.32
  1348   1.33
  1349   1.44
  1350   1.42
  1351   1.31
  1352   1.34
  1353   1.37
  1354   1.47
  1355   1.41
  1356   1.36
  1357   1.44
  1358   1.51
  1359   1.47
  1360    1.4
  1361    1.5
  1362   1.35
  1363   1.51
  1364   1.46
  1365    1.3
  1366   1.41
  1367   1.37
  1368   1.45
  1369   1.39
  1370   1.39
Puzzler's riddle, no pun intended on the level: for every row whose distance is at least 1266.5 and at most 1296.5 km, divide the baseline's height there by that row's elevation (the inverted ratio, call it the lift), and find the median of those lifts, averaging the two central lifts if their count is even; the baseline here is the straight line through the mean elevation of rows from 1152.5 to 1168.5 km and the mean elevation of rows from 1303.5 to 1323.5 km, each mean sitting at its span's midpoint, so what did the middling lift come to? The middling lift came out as 1.28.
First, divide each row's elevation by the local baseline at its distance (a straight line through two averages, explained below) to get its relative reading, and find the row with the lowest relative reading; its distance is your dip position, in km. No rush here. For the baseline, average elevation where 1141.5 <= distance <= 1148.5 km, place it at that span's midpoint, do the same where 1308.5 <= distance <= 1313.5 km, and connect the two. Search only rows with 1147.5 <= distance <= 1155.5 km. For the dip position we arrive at 1149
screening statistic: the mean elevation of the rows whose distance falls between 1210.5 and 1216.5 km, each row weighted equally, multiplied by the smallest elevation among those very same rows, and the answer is 1.68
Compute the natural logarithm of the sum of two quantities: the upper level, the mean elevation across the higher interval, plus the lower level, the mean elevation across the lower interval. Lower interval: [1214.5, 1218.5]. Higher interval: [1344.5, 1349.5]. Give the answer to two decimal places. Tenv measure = 1.01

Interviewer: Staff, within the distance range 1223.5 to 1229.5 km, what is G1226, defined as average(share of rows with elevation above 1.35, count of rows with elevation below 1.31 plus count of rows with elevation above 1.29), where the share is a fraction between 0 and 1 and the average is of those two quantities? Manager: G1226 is 3.50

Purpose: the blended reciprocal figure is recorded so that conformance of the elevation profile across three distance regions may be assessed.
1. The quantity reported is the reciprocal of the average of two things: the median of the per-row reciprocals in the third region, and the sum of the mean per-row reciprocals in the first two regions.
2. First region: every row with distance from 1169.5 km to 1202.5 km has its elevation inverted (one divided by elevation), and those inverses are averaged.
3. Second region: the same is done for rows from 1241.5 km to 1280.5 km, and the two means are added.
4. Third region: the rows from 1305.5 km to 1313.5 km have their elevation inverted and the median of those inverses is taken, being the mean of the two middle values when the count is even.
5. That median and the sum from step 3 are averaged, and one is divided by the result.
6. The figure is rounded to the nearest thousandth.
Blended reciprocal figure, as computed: 0.871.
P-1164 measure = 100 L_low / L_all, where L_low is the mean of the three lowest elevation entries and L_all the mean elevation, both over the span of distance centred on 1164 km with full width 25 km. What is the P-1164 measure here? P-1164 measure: 94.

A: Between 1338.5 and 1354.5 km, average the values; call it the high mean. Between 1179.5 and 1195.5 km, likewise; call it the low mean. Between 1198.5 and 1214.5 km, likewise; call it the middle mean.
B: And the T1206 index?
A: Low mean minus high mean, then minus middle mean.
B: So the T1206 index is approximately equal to -1.44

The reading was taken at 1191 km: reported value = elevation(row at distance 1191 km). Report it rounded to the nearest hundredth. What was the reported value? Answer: 1.29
